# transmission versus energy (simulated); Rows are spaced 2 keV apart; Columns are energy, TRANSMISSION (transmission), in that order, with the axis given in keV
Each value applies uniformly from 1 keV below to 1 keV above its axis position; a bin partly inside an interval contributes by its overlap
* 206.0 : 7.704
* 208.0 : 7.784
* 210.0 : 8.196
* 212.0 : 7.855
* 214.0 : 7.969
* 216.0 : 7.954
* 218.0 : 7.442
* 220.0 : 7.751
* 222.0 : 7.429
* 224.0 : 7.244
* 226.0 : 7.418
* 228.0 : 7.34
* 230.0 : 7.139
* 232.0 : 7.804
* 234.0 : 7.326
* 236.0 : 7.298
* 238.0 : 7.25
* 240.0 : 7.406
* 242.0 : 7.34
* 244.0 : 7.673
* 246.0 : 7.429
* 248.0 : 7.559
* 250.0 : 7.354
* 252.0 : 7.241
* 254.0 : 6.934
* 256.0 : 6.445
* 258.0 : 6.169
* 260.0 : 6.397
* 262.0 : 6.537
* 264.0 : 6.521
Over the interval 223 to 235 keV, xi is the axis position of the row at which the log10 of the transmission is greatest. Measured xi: 232.0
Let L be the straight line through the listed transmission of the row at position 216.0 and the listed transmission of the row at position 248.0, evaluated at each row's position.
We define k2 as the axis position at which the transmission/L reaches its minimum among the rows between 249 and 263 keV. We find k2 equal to 258.0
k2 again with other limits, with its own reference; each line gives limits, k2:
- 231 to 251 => 238.0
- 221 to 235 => 230.0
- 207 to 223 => 218.0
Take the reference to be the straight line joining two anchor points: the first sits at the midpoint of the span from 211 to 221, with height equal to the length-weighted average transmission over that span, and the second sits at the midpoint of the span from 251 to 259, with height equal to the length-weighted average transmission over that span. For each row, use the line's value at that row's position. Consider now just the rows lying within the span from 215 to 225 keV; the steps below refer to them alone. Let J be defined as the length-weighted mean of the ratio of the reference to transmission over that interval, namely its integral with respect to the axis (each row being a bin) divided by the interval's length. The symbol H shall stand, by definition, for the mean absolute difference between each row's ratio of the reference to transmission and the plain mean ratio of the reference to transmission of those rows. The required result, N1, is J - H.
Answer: 0.99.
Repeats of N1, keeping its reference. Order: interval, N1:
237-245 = 0.93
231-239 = 0.96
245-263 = 0.93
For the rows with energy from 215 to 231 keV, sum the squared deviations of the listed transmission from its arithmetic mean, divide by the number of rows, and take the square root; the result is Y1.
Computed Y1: 0.25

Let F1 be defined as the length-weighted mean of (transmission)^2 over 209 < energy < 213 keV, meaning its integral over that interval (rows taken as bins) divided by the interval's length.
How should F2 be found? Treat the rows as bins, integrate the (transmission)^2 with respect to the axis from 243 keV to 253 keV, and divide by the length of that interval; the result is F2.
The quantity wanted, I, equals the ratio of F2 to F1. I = 0.86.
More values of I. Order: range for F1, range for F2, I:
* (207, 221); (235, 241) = 0.87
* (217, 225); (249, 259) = 0.84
